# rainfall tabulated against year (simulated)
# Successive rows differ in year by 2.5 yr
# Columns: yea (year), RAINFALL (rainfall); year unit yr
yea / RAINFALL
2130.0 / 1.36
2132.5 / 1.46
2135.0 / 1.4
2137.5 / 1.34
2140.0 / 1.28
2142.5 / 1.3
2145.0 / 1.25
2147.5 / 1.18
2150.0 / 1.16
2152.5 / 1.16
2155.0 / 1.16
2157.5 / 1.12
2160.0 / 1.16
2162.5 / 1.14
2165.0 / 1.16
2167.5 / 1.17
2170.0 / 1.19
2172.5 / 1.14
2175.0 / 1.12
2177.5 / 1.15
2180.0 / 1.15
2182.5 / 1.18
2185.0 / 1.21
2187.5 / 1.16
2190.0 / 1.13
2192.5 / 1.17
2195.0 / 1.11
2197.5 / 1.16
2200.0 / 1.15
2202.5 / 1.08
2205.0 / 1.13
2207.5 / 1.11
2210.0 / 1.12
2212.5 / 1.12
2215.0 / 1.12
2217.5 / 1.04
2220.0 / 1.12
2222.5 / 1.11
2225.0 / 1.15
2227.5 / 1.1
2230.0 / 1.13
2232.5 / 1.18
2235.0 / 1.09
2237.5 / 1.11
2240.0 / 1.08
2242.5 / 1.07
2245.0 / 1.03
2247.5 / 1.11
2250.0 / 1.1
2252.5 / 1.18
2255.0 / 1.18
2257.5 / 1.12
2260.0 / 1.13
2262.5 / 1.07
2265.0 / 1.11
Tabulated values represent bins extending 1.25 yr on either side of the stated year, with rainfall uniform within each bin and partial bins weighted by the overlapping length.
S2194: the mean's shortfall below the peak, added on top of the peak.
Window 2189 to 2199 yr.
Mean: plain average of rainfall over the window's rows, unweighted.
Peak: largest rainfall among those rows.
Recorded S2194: 1.20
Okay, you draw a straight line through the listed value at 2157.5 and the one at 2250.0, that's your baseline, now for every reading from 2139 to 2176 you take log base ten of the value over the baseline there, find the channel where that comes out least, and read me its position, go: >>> 2157.5 yr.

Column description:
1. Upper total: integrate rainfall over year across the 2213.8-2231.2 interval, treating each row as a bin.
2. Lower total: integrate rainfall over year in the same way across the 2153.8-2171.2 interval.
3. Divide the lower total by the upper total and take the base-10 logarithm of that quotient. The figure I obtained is 0.018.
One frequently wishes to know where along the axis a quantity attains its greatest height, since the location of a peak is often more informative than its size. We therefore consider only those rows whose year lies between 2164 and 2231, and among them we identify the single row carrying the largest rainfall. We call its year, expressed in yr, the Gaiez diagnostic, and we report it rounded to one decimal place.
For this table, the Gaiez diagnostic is 2185.0 yr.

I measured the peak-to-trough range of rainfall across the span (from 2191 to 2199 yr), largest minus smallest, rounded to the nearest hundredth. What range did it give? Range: 0.06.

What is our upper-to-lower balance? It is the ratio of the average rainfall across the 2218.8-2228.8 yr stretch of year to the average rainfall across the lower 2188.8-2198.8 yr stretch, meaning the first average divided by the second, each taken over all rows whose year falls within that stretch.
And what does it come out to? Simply 0.980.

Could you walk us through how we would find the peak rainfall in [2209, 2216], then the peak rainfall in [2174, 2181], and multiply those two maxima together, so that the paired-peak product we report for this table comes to 1.29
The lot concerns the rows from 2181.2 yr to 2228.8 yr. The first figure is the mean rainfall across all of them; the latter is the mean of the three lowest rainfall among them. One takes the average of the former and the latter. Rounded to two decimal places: 1.10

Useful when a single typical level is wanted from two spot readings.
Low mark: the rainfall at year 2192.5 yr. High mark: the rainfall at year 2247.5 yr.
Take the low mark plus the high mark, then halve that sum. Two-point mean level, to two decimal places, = 1.14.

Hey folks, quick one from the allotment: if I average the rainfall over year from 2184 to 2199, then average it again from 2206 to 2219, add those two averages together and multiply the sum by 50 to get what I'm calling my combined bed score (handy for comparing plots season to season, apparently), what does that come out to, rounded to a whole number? 113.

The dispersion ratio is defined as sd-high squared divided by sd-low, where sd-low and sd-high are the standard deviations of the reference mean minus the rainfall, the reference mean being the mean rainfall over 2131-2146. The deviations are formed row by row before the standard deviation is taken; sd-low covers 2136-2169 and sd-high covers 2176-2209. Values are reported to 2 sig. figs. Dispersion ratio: 0.016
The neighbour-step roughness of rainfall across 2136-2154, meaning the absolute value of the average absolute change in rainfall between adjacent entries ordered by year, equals 0.037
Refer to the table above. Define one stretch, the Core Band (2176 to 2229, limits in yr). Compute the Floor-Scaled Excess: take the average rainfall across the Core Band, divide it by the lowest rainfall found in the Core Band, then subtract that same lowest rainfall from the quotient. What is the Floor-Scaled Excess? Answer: 0.05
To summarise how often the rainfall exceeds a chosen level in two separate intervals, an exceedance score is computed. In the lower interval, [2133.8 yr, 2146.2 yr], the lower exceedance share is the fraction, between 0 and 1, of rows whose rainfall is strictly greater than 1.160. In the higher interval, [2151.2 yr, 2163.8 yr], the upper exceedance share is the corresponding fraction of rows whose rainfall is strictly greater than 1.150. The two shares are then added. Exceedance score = 1.6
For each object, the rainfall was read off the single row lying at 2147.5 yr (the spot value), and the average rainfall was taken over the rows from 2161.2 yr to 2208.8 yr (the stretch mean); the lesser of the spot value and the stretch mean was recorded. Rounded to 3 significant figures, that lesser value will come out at 1.15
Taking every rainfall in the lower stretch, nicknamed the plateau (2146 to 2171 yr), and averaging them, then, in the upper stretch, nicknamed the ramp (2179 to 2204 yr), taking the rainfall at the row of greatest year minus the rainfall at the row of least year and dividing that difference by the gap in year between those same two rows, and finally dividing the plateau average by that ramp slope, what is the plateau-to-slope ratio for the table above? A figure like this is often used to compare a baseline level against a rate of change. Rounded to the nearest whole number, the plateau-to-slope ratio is -373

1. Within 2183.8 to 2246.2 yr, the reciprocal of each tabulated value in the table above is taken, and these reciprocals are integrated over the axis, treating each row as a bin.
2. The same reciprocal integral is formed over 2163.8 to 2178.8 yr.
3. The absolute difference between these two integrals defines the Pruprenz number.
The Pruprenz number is 43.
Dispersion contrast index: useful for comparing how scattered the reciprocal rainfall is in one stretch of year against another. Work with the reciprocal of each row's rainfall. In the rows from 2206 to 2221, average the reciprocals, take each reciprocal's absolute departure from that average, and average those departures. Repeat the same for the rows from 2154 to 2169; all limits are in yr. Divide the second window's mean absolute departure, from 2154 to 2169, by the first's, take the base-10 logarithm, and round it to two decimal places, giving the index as -0.23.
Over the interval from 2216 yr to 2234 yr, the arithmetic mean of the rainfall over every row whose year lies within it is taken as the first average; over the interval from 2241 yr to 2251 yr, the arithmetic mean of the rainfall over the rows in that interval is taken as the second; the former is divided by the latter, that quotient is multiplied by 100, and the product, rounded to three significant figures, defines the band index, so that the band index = 104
